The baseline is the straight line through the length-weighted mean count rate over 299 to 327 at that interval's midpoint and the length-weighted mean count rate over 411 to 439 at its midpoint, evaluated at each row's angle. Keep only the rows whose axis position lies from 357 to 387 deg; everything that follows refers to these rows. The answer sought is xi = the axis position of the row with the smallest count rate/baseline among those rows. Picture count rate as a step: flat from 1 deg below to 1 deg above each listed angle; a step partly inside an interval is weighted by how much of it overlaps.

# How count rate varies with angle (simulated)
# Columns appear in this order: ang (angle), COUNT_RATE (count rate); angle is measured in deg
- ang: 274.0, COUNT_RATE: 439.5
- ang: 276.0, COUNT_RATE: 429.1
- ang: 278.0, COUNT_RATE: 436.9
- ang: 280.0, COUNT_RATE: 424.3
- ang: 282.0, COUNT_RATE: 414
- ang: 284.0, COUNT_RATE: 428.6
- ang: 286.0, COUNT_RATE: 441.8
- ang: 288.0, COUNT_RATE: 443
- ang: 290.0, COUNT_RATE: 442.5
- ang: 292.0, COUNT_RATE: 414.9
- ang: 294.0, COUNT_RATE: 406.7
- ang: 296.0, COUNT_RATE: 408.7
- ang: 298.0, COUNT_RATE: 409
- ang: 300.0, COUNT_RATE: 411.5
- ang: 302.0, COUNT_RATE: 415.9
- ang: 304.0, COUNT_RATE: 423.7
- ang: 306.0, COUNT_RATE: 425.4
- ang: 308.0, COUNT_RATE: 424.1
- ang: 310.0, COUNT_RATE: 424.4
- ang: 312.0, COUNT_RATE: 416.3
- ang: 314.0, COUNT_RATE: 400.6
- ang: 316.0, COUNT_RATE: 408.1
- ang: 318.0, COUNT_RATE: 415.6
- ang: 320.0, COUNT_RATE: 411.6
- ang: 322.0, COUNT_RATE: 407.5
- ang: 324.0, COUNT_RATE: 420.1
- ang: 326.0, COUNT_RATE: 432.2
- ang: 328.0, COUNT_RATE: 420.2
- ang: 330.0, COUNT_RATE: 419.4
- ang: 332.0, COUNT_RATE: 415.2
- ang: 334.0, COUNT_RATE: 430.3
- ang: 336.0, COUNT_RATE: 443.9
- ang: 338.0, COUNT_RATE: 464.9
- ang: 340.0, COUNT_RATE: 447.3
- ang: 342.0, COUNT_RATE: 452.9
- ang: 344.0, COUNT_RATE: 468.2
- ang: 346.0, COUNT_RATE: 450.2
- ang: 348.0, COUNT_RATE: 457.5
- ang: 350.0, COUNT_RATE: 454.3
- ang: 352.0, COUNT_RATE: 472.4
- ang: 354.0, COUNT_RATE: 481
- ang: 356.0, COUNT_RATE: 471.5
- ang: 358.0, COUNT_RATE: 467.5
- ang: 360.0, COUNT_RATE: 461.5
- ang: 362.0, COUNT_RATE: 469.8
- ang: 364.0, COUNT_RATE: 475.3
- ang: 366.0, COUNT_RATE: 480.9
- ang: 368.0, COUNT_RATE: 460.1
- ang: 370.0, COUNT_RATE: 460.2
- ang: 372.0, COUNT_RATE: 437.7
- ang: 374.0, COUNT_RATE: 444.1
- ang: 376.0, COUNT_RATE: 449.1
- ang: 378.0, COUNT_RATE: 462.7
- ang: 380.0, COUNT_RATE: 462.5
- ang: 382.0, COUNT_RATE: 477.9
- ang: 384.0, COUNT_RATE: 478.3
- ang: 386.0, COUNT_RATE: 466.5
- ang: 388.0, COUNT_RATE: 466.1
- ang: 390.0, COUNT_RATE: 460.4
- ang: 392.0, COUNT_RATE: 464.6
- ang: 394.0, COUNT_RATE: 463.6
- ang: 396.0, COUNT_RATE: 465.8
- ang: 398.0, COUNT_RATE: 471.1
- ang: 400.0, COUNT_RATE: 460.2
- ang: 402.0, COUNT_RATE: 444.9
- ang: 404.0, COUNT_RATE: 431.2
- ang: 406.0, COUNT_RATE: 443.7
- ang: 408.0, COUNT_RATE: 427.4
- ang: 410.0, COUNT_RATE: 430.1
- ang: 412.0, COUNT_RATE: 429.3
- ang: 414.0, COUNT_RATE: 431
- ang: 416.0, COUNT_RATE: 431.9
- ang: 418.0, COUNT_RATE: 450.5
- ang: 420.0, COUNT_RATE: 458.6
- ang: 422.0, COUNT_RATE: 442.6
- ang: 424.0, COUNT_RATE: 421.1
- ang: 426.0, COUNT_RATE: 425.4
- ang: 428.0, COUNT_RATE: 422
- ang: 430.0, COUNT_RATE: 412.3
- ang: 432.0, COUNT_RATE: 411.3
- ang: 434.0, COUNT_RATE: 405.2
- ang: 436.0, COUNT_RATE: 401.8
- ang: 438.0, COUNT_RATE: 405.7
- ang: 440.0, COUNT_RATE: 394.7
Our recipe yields 372.0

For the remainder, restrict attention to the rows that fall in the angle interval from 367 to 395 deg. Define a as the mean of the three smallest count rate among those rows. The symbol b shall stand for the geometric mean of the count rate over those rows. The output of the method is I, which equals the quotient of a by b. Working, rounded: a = 444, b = 461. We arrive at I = 0.963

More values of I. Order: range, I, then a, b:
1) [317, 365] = 0.923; 411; 446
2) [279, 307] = 0.967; 408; 422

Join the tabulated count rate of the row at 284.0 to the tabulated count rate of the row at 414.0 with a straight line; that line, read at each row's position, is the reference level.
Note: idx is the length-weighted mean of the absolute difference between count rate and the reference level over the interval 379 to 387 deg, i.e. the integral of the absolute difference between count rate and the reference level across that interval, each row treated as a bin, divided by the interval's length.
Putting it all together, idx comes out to 41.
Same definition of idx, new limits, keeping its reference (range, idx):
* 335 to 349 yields 25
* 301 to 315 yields 10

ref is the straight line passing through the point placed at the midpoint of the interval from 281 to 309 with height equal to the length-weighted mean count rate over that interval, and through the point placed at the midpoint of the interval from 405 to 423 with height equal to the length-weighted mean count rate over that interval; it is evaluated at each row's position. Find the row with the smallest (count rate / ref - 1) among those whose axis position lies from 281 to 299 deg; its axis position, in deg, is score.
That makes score 294.0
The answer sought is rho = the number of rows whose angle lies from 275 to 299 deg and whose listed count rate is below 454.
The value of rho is 12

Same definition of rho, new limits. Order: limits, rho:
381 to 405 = 2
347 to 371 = 0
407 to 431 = 11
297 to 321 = 12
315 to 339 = 11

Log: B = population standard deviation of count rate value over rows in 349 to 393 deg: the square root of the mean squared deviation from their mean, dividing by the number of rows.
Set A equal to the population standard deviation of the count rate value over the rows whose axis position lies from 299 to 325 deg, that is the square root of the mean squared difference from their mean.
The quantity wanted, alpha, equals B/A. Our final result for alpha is 1.51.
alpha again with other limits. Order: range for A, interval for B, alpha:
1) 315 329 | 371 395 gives 1.46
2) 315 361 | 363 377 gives 0.63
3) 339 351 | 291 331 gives 1.16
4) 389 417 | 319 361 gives 1.39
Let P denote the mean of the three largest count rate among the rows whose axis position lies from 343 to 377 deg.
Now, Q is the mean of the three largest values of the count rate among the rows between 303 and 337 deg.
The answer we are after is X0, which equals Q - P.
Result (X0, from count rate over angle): -44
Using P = 479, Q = 435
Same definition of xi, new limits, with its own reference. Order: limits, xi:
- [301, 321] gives 314.0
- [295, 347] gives 314.0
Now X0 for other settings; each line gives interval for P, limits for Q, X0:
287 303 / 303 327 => -6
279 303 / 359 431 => 37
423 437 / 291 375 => 56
